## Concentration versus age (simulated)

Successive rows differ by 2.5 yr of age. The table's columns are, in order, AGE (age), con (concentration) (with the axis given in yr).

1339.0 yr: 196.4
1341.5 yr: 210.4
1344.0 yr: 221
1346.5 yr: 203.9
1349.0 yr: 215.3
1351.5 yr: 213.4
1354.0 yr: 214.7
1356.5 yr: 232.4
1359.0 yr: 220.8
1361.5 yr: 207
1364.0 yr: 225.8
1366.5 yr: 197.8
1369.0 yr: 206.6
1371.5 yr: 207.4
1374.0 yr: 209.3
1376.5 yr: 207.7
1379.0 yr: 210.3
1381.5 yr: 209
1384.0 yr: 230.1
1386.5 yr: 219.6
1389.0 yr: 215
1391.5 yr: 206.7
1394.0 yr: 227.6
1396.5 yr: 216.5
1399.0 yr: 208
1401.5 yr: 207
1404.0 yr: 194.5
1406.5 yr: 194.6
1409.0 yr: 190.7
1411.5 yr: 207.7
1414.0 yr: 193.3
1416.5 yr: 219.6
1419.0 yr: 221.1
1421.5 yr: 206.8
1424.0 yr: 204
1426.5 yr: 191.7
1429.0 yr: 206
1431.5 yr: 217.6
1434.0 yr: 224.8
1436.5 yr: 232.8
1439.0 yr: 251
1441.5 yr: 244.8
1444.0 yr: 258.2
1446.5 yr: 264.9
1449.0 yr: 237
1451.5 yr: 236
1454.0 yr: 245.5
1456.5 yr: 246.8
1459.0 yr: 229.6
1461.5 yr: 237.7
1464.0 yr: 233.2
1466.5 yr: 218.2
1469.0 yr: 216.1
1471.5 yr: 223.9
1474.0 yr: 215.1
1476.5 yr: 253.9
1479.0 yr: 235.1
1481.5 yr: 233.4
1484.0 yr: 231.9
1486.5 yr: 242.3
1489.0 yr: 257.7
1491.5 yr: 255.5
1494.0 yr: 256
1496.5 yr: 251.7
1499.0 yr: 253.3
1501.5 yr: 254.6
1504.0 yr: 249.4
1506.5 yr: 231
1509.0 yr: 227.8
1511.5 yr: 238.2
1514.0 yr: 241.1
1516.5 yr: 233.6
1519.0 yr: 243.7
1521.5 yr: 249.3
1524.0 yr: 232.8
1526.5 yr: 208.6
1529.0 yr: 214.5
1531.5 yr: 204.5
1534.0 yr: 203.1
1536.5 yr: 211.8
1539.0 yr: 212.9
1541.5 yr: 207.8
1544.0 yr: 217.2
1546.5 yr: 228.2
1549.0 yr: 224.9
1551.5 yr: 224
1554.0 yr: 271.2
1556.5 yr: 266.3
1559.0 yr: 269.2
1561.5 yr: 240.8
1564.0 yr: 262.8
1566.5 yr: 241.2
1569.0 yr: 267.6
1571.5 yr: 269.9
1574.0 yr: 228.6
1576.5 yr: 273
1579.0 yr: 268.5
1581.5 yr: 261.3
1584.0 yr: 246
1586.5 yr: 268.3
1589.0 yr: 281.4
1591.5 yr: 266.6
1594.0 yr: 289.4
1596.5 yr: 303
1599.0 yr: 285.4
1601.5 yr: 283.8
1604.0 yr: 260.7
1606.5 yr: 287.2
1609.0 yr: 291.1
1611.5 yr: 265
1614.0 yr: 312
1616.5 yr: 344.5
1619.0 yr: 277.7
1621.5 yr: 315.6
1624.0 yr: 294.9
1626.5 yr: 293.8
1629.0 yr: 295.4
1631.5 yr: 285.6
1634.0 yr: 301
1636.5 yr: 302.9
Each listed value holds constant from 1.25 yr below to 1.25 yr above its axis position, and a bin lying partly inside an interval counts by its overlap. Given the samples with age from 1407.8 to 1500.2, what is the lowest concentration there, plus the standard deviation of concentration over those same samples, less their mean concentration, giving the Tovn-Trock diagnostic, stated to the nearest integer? -20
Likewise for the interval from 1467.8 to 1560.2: -13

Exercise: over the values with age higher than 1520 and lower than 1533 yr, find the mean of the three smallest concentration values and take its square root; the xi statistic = 14.5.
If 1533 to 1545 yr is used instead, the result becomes 14.4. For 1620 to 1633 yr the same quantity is 17.1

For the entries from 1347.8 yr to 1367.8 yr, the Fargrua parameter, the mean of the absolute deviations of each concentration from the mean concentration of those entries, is 7.8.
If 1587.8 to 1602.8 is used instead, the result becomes 7.7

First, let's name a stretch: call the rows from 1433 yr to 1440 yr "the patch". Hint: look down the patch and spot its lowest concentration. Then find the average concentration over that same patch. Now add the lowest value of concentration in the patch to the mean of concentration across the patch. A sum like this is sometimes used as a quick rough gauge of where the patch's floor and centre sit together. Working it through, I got 461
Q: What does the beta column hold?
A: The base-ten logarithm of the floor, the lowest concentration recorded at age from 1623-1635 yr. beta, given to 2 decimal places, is 2.46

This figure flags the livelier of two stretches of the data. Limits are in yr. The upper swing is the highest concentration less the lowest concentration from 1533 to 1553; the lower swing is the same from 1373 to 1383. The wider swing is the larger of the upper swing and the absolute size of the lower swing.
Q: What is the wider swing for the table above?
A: 25.1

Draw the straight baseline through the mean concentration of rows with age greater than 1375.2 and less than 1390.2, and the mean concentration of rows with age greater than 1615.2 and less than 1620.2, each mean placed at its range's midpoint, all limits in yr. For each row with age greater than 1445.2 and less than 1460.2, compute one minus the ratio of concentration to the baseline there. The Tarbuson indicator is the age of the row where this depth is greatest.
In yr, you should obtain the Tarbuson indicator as 1459.0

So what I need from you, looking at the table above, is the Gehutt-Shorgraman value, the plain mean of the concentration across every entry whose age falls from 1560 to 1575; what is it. 252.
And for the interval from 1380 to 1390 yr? 218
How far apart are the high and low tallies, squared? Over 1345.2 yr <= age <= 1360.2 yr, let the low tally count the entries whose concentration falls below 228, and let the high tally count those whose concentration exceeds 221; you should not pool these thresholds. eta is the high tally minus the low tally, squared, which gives 16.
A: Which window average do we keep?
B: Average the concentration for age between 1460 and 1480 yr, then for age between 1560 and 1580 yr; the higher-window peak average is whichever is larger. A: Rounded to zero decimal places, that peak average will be 257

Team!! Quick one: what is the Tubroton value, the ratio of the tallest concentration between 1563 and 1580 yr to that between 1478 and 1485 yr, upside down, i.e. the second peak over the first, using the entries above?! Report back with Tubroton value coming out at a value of 0.86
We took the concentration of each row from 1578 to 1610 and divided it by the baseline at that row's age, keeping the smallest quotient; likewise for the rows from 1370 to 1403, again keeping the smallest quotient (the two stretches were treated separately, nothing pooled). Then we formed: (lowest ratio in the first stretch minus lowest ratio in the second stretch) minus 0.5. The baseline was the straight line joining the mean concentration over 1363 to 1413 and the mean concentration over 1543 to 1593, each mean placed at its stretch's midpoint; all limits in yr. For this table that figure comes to -0.52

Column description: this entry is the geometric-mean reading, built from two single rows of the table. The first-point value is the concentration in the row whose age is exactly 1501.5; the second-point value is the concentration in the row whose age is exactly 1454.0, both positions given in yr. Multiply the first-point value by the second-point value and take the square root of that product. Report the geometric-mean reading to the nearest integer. 250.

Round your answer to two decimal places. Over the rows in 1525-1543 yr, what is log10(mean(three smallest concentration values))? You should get 2.31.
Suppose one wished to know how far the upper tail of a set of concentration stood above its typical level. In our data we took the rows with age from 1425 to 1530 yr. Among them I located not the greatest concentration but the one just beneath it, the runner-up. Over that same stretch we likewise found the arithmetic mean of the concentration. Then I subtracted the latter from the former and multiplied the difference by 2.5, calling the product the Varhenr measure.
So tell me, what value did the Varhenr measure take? 55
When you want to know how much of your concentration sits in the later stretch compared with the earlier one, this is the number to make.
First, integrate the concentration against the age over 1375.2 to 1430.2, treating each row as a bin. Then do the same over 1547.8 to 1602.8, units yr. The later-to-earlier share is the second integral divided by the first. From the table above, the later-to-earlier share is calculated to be 1.26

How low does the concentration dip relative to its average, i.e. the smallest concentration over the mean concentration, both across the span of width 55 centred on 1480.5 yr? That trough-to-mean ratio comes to 0.898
